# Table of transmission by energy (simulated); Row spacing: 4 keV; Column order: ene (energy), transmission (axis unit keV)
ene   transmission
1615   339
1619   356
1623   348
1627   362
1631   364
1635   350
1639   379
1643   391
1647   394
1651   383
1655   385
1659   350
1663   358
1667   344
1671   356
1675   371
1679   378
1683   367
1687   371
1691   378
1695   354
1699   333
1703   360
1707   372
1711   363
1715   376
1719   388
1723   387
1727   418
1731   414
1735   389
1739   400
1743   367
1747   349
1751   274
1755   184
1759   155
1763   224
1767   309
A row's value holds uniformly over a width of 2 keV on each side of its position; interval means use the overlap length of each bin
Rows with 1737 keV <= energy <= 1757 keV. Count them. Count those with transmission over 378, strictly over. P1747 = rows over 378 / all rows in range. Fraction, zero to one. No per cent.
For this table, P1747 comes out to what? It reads 0.2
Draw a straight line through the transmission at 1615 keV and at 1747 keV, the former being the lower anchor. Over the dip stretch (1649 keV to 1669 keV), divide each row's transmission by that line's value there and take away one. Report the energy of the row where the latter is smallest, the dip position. 1667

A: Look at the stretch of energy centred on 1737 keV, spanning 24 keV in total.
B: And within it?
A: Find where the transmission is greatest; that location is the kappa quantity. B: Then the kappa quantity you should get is 1727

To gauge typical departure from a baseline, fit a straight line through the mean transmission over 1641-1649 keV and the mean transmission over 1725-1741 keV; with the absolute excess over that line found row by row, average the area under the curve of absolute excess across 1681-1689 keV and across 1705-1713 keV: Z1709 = 254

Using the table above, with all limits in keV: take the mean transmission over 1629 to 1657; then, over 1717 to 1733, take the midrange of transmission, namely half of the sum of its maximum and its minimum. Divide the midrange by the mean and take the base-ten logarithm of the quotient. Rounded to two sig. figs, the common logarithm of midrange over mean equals 0.027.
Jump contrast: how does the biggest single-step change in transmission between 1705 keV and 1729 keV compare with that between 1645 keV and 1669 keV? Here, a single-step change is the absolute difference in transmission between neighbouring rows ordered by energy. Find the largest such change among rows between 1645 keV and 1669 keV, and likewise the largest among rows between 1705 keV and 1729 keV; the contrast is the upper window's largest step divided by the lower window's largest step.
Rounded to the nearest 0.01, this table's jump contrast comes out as 0.89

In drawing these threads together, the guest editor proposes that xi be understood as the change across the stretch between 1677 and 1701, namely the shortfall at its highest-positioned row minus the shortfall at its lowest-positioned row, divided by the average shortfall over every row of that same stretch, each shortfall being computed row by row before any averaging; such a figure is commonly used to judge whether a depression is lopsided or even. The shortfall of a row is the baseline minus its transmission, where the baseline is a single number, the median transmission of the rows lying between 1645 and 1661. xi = 2.2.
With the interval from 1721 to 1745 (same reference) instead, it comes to -1.7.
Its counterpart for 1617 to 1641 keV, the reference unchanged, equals -1.0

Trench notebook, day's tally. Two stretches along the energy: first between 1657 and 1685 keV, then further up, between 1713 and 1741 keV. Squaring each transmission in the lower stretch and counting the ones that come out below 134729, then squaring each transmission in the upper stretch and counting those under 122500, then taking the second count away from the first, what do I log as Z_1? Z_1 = 5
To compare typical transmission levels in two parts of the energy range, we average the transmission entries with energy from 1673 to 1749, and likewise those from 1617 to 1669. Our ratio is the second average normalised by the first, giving 0.98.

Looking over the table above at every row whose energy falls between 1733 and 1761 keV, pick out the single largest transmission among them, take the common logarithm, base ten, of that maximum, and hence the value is 2.60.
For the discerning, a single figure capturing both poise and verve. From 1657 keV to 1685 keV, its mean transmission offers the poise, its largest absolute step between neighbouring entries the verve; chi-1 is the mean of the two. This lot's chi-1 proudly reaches 188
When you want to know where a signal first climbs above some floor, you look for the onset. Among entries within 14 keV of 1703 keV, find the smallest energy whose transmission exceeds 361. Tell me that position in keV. 1691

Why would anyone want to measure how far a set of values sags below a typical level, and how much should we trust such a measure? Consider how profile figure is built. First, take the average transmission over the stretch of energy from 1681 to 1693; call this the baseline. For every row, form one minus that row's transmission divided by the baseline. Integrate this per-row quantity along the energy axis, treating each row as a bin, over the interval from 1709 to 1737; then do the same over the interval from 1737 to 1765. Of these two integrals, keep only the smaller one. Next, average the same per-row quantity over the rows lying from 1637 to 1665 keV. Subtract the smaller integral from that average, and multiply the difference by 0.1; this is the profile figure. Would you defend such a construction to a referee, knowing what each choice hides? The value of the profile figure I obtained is 0.139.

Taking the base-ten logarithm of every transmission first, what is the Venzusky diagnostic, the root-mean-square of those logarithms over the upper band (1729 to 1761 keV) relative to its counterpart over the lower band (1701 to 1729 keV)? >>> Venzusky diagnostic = 0.96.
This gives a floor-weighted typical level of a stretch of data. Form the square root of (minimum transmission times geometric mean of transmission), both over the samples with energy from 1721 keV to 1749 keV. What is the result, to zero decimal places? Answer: 368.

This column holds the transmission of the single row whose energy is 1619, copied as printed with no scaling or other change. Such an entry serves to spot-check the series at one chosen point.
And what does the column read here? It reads 356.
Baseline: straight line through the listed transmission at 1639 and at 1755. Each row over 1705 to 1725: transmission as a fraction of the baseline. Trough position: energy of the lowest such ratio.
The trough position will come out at 1707 keV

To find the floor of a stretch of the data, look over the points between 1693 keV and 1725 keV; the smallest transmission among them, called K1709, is 333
